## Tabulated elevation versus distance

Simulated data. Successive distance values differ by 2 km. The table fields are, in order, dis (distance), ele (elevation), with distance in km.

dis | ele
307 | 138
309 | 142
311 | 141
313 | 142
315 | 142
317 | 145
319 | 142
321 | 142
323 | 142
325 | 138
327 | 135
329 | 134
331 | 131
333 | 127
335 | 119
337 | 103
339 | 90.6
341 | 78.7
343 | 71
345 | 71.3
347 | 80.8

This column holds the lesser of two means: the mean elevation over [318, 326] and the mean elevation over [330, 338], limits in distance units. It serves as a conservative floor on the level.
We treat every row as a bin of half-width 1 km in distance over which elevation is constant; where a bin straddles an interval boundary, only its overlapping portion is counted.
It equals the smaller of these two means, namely 120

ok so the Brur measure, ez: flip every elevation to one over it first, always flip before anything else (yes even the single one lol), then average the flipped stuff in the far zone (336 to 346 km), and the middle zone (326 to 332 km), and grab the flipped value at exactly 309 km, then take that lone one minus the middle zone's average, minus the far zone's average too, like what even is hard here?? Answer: -0.0128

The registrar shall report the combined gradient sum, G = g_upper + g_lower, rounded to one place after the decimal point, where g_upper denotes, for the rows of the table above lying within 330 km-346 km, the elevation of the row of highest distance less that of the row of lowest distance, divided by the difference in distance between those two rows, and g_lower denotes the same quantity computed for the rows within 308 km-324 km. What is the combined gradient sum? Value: -4.3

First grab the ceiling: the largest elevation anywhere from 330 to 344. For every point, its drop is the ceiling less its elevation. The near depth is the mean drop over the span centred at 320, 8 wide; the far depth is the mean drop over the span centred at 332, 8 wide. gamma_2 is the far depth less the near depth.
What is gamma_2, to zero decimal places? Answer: 15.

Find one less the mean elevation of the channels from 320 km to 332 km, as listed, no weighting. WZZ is -136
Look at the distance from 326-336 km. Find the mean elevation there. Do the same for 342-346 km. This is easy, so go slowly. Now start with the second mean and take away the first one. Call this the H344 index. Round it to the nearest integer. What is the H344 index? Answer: -58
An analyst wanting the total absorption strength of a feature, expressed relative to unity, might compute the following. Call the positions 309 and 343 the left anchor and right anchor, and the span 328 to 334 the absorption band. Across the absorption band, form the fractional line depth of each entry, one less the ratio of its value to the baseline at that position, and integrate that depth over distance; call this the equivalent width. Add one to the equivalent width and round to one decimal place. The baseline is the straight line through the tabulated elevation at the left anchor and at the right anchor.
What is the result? -1.2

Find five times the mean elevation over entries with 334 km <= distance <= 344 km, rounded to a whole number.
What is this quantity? 462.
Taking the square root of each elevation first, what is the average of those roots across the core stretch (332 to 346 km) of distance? 9.7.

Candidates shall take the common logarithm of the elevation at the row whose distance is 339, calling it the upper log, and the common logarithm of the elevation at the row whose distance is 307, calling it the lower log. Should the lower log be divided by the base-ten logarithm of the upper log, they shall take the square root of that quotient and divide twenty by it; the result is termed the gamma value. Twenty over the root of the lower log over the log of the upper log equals 7.4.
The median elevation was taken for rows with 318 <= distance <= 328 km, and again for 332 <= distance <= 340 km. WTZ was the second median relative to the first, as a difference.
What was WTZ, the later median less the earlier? -31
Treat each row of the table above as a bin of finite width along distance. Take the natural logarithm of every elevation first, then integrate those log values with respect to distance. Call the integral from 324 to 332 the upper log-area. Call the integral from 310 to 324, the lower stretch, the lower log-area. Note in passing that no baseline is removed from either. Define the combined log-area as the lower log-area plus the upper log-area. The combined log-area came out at 109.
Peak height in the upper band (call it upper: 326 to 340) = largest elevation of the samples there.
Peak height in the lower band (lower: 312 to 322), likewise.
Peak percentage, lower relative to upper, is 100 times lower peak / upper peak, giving 107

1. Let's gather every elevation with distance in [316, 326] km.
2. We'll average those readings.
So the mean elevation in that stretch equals 142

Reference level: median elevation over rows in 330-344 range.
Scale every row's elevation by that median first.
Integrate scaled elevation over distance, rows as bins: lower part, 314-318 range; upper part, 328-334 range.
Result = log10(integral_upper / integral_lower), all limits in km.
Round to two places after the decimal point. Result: 0.14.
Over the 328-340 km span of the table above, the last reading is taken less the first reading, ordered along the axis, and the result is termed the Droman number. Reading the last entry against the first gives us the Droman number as -43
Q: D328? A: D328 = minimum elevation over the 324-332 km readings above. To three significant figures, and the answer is 131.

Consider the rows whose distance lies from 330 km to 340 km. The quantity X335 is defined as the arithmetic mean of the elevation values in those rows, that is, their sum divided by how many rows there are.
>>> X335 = 114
